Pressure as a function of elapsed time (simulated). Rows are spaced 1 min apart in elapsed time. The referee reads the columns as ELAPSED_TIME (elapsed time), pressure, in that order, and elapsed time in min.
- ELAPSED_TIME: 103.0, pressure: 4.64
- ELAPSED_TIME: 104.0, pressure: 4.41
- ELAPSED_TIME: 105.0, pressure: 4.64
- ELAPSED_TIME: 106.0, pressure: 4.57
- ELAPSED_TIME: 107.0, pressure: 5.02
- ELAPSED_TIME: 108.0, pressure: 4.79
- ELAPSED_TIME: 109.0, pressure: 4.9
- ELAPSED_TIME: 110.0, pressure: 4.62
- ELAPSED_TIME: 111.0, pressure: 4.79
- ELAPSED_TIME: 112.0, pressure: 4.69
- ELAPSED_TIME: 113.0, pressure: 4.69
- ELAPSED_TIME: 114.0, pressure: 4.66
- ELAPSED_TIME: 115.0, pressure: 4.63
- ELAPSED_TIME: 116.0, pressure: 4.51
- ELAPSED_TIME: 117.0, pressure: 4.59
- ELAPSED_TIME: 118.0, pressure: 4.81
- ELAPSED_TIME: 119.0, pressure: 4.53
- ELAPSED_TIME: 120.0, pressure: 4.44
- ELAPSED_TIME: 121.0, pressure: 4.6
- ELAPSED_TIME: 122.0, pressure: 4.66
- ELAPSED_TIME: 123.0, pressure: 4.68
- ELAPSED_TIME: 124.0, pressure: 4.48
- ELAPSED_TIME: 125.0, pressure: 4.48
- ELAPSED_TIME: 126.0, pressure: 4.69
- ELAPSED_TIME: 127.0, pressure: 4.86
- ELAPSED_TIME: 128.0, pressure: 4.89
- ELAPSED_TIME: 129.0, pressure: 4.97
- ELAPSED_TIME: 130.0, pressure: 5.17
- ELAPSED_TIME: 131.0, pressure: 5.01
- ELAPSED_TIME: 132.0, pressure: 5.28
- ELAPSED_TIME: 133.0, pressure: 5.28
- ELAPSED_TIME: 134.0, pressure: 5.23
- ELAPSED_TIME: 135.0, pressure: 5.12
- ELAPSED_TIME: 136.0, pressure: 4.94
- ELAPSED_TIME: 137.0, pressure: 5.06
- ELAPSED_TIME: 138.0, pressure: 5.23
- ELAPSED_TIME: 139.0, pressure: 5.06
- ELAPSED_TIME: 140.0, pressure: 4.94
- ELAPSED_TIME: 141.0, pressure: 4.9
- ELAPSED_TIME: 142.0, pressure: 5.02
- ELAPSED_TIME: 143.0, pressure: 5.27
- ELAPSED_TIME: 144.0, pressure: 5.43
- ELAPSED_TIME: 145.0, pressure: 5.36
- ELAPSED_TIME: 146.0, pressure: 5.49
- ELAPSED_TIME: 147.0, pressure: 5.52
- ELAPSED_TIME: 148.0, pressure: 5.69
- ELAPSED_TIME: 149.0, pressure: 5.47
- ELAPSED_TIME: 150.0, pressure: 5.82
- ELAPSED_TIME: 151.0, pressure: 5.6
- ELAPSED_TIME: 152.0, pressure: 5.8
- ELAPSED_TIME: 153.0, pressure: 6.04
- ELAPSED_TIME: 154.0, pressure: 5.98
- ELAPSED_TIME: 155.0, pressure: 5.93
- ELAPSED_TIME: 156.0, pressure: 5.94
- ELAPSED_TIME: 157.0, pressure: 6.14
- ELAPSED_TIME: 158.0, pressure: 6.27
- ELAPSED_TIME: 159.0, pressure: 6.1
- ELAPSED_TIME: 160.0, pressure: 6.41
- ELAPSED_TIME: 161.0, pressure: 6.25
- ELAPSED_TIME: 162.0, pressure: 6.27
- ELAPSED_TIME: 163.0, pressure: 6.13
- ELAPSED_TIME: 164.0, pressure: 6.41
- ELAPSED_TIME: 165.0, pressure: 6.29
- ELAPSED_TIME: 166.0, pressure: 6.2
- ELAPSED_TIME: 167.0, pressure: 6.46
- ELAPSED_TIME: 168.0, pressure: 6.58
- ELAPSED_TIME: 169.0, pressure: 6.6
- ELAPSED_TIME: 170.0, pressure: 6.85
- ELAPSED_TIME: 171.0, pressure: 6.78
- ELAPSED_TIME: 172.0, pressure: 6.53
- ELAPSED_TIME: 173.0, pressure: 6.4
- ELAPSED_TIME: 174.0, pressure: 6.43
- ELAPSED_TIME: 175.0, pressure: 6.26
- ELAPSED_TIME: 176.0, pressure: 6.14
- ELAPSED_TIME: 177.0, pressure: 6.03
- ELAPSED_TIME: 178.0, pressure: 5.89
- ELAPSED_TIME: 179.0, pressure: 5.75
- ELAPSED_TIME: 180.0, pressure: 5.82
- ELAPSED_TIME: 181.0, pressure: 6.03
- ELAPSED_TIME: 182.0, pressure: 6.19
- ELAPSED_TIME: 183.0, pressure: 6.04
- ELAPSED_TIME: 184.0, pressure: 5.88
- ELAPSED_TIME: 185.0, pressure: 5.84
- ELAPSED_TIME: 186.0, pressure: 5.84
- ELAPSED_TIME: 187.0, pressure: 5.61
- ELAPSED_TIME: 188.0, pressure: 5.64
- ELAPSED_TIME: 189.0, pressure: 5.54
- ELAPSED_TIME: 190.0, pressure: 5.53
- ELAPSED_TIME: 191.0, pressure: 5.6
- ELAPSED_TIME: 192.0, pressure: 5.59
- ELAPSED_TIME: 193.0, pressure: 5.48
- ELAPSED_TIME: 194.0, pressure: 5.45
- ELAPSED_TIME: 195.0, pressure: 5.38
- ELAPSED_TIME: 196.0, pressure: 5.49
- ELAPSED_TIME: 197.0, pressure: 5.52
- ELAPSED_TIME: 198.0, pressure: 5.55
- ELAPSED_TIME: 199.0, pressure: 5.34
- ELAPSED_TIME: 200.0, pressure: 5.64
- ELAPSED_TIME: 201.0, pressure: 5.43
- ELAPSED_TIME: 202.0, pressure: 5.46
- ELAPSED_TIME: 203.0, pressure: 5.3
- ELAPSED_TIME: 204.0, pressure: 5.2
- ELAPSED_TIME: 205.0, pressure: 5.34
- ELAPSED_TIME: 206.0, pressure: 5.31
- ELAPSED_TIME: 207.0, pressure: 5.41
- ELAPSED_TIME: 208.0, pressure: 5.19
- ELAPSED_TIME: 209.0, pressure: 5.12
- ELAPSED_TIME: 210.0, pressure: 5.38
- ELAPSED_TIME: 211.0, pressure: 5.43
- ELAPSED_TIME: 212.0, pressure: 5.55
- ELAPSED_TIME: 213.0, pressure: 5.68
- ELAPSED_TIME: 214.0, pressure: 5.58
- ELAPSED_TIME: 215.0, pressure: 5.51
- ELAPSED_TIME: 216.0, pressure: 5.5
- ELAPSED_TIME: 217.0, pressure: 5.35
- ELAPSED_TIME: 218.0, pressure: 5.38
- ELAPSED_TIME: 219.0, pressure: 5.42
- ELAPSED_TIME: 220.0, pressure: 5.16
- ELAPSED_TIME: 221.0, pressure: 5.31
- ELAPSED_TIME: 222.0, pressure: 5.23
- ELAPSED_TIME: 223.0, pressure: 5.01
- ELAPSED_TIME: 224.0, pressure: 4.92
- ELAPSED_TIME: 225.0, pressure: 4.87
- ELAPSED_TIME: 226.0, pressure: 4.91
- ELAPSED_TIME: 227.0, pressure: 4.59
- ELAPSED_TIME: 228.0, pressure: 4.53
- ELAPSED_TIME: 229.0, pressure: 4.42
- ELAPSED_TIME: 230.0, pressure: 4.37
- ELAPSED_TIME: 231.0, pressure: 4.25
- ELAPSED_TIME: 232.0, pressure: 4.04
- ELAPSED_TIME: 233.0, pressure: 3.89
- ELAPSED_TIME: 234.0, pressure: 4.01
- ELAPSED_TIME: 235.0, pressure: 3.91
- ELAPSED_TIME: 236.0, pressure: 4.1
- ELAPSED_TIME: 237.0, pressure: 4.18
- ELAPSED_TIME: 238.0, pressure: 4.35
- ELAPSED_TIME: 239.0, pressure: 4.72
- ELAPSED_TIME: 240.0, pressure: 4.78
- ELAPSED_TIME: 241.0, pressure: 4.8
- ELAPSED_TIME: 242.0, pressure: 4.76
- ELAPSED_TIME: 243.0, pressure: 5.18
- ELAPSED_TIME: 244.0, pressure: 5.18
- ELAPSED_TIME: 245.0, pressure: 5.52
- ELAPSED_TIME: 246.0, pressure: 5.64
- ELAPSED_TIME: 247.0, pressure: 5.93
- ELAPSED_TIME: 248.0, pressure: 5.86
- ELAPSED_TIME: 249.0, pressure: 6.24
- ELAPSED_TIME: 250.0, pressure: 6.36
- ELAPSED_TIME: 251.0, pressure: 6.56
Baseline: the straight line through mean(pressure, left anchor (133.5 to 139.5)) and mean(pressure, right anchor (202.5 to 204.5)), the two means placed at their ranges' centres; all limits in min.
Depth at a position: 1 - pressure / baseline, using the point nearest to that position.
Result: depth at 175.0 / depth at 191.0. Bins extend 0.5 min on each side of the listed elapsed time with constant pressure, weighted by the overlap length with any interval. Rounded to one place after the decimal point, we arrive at 2.9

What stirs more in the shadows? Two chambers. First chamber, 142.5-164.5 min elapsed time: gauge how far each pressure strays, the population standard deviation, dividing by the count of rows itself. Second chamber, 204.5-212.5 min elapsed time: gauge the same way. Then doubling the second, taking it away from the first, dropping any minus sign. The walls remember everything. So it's 0.1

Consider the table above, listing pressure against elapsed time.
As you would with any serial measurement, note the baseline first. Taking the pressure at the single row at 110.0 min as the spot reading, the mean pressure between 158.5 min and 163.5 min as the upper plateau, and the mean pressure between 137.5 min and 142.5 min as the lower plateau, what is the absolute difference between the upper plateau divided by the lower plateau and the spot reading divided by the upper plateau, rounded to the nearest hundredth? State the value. 0.50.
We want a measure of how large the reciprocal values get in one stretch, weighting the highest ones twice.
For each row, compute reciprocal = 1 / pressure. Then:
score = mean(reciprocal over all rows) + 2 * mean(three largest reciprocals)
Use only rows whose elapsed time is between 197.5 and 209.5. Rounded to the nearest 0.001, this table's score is 0.574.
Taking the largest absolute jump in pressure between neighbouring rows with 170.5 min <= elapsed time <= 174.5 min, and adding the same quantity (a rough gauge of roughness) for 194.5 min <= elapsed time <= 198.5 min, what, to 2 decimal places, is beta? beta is 0.36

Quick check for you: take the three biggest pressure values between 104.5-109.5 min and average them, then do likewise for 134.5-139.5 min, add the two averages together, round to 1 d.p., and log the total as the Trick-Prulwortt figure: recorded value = 10.0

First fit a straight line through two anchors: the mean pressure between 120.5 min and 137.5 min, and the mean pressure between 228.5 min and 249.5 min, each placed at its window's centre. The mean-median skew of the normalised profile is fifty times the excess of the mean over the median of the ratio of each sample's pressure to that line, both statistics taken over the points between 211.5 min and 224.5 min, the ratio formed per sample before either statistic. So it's -0.27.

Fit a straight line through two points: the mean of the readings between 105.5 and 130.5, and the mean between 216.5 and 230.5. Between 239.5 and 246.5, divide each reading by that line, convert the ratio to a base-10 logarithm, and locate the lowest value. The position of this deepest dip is 242.0 min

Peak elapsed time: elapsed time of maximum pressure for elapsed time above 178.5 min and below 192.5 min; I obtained 182.0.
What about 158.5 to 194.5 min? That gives 170.0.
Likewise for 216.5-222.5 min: 219.0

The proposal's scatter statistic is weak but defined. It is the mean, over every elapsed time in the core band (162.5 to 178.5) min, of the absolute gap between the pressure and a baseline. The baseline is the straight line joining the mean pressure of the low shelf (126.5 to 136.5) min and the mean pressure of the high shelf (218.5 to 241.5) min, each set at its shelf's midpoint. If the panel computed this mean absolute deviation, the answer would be 1.49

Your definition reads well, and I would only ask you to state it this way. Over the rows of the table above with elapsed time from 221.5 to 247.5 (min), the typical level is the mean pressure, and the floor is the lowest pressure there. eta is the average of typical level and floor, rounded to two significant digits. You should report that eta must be 4.3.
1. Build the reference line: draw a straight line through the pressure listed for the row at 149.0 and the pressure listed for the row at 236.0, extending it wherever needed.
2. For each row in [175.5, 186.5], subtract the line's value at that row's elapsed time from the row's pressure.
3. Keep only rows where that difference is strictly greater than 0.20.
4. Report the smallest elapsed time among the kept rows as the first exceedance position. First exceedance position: 176.0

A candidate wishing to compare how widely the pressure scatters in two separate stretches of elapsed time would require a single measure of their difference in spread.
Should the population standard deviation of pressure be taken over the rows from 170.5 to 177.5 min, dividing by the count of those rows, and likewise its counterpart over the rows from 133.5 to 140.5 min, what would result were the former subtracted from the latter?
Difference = -0.12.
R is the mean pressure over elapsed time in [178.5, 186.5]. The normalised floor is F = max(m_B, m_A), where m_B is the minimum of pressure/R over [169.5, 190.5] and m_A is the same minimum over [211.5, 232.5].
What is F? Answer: 0.93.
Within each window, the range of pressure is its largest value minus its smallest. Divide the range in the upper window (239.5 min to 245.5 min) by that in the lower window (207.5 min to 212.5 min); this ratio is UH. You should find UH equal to 1.8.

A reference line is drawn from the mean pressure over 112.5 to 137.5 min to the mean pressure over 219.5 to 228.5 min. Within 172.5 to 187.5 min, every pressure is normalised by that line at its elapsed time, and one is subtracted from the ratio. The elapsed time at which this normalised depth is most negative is 187.0 min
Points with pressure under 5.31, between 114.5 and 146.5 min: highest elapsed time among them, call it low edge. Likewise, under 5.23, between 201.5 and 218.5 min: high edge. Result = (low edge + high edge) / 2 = 176.0 min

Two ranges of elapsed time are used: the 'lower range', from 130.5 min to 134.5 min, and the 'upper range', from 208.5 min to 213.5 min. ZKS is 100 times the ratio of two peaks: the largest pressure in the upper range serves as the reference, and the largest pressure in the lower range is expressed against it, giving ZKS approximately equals 93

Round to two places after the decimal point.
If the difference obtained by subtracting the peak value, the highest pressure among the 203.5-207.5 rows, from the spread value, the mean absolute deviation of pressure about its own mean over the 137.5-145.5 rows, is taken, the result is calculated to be -5.24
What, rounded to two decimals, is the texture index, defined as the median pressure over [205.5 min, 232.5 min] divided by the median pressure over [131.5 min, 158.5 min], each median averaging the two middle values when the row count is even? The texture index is 0.96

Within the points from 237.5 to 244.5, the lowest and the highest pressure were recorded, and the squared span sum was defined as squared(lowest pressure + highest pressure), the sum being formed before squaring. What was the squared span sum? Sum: 91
